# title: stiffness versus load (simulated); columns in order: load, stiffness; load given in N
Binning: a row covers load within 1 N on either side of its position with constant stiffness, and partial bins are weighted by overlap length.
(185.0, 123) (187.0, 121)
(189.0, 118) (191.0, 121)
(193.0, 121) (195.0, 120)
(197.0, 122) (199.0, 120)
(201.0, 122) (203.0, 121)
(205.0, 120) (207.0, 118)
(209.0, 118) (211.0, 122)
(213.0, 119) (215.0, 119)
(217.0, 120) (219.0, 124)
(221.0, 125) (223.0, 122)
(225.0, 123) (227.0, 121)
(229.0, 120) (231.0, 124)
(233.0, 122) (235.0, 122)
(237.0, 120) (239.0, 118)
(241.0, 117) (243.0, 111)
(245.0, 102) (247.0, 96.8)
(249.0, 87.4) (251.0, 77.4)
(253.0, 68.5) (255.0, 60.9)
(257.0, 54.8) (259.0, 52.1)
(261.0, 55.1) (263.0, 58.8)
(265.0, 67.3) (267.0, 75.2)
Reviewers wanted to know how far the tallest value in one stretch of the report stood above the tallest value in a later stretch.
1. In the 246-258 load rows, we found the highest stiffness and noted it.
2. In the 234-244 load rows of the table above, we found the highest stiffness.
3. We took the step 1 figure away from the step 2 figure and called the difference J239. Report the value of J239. 25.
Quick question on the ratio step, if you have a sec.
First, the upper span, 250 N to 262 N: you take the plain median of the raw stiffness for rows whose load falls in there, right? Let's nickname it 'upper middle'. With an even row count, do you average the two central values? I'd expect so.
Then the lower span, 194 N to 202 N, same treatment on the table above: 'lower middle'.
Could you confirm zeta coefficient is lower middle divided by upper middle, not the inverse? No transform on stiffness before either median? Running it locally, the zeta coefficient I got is 2.1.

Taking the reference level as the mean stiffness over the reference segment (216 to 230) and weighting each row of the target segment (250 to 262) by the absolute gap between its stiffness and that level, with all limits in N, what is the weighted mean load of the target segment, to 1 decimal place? 256.5 N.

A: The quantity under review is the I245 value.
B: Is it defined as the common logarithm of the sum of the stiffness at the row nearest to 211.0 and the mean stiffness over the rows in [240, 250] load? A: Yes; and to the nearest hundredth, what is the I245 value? 2.35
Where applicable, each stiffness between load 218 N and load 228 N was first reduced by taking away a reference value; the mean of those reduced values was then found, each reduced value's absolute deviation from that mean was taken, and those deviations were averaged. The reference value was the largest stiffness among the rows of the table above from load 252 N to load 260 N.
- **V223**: 1.2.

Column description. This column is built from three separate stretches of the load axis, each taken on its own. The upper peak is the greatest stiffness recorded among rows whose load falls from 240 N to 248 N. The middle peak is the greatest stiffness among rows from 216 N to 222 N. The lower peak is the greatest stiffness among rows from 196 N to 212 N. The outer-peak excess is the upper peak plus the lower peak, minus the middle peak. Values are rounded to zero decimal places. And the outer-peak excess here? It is 114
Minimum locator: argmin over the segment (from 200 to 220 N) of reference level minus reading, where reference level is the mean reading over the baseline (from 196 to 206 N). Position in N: 219.0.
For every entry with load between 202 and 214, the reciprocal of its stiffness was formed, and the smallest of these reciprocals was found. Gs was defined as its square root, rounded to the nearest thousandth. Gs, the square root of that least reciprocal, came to 0.091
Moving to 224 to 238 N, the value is 0.090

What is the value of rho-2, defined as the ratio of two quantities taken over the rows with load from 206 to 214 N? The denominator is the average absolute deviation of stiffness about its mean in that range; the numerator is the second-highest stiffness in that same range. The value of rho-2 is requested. 87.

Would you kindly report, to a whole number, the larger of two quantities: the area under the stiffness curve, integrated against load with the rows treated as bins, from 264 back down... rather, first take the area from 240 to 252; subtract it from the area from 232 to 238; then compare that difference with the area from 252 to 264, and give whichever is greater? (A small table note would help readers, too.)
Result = 700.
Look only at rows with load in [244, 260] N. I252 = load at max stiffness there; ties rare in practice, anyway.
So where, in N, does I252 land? 245.0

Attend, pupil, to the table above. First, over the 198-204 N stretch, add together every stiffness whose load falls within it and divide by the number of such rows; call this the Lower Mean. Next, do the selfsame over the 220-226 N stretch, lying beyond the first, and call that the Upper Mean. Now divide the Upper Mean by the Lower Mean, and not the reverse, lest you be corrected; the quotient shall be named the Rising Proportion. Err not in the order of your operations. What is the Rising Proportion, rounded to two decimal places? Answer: 1.02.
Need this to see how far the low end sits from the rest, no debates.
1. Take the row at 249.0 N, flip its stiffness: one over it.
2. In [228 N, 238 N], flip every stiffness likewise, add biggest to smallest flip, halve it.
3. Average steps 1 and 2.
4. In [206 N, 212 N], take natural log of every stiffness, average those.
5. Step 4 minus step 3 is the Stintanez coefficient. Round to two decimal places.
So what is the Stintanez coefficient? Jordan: 4.77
